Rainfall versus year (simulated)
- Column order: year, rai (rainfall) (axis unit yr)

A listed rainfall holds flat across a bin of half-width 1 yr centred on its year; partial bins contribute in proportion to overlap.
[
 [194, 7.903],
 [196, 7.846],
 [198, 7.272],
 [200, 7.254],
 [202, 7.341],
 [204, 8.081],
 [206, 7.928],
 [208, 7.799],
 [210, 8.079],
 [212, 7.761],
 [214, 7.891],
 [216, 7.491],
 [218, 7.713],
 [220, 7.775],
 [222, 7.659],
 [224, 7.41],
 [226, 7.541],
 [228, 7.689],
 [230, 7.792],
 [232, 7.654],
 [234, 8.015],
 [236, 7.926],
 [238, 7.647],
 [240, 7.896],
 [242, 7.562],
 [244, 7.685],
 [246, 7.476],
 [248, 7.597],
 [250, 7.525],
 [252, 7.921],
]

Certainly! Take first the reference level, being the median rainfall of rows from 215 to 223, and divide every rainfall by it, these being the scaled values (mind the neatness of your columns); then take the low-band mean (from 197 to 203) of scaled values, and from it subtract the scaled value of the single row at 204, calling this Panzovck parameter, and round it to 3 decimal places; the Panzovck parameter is -0.103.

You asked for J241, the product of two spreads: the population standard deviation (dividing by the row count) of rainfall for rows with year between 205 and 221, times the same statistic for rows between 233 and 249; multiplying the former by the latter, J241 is 0.0294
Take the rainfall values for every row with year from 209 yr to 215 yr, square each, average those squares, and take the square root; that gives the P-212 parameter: 7.91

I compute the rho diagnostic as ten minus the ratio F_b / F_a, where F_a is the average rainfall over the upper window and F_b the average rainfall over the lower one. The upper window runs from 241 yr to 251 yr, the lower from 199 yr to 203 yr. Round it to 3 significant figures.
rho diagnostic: 9.04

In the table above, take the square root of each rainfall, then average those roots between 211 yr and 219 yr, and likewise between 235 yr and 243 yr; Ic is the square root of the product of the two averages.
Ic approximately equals 2.78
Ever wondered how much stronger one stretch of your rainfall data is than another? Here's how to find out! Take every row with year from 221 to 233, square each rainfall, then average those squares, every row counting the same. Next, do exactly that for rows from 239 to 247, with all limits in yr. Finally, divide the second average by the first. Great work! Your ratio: 1.01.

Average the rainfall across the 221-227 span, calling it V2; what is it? 7.54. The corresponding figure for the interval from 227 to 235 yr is 7.79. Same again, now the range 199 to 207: 7.65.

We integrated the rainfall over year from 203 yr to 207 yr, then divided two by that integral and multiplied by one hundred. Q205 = 6.25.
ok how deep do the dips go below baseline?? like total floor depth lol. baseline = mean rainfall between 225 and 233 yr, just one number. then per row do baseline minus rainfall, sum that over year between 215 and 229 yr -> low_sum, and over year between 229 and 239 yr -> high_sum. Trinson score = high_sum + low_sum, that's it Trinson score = -0.28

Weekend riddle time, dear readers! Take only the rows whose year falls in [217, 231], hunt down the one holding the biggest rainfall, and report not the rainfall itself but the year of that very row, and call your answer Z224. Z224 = 230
